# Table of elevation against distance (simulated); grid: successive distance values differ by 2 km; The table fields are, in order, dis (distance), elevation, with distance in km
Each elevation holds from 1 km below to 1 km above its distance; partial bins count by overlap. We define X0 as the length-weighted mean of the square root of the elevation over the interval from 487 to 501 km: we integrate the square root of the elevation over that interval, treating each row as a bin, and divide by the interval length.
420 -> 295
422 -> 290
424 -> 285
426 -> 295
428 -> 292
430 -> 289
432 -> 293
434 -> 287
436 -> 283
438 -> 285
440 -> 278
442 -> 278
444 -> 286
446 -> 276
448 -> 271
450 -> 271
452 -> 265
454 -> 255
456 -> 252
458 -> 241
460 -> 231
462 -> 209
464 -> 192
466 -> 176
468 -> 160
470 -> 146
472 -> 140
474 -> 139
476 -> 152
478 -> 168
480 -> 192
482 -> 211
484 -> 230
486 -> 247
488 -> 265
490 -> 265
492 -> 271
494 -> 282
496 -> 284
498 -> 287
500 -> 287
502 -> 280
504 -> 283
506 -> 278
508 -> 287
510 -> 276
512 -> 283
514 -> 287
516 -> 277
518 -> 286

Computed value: 16.6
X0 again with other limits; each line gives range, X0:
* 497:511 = 16.8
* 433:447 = 16.8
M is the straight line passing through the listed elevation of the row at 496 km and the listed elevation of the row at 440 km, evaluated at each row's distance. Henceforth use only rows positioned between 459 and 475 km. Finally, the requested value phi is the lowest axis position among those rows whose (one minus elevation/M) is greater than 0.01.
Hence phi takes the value 460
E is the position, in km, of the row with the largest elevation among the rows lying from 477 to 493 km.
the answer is 492 km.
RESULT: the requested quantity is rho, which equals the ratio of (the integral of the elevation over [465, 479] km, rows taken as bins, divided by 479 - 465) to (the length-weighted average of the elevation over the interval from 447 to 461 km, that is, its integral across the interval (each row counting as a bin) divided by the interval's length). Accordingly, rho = 0.6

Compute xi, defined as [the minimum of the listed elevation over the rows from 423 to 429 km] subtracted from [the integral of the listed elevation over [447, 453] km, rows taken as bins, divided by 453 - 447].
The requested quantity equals -16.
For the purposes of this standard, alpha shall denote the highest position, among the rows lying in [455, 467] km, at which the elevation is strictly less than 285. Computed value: 466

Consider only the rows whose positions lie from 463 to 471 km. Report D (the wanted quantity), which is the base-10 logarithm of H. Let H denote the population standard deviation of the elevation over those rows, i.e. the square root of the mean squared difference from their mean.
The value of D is 1.2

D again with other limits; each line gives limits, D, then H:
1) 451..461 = 1.1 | 12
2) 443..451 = 0.8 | 6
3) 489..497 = 0.9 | 8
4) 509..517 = 0.7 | 4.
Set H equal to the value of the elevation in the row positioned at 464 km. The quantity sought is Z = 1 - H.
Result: -191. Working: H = 192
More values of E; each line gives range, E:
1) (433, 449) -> 434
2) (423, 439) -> 426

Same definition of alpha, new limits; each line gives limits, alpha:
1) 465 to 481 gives 480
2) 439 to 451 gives 450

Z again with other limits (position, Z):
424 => -284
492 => -270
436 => -282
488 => -264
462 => -208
